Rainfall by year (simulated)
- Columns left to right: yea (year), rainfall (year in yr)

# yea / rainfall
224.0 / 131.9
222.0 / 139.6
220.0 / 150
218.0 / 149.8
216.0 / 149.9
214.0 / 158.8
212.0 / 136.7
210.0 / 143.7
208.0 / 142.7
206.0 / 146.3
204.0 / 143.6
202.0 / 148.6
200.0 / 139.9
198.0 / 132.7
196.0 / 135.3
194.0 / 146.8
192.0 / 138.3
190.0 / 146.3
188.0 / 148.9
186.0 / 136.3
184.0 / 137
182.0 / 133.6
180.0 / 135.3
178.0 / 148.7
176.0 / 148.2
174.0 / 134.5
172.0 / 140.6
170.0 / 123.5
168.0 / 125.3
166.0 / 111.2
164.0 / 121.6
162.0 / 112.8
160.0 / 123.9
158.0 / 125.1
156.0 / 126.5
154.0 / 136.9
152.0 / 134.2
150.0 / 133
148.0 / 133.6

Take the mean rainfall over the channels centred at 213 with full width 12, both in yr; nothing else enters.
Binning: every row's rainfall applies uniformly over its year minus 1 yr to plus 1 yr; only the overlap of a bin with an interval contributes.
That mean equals 147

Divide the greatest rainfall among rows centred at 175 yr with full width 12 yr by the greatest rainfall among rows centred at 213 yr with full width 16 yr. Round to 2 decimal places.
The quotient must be 0.94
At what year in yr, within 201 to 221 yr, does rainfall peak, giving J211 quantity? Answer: 214.0 yr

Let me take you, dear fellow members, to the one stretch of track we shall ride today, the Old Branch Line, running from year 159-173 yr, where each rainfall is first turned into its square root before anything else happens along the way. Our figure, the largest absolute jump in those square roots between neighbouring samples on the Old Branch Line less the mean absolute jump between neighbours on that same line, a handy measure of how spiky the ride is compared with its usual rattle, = 0.27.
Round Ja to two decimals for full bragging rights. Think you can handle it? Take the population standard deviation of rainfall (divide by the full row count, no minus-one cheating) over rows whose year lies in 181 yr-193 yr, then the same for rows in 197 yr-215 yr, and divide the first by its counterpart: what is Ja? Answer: 0.79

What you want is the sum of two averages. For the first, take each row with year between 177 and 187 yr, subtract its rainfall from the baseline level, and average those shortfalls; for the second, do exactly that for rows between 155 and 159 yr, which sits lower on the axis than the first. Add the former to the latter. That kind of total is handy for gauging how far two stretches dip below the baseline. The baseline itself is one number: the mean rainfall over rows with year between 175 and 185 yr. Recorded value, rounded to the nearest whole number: 17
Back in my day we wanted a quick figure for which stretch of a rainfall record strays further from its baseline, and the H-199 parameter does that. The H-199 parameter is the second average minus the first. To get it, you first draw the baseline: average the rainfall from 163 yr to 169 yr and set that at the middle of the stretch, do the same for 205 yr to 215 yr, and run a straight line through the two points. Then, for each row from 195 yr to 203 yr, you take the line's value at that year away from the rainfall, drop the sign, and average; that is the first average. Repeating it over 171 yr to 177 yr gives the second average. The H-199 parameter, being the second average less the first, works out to 13.0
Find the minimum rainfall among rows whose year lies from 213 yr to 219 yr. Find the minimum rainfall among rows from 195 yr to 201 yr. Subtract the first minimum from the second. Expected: -17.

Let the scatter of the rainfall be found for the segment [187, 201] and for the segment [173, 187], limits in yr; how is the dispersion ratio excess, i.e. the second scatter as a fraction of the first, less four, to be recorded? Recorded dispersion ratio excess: -2.96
